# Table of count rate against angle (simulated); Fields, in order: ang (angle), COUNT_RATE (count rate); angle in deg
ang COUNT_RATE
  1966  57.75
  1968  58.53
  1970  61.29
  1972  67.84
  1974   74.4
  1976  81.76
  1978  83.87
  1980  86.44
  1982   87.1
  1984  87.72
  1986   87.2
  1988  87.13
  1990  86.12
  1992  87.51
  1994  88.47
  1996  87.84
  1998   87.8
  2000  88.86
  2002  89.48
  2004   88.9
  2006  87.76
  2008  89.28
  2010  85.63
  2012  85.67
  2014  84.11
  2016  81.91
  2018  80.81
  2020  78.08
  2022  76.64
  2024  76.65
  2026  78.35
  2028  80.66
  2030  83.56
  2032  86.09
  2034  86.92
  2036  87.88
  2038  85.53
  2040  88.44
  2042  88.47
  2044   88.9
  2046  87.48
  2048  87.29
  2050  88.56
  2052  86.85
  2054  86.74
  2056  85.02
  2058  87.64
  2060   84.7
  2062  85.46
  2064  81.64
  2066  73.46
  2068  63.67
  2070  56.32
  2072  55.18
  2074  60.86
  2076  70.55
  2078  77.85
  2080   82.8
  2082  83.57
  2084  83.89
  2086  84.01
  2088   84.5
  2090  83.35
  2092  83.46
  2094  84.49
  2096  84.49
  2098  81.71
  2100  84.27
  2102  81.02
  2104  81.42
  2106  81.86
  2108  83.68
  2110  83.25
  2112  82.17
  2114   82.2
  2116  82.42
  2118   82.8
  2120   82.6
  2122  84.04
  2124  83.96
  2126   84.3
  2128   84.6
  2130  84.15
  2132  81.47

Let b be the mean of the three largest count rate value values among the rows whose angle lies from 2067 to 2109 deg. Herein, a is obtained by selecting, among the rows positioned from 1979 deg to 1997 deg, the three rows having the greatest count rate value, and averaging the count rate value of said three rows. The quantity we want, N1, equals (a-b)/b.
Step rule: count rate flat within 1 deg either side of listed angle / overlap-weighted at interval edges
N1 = 0.04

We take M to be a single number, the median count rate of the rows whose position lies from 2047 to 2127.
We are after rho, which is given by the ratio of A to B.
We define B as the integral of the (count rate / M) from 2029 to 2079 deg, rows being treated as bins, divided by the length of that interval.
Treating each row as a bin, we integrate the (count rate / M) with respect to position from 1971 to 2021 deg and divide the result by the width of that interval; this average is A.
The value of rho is 1.05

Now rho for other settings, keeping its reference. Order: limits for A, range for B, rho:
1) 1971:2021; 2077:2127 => 1.02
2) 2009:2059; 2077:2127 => 1.02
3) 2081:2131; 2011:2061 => 0.99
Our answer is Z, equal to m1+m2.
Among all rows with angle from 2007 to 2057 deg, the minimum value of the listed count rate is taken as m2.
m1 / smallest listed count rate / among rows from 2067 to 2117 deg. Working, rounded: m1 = 55.18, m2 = 76.64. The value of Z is 132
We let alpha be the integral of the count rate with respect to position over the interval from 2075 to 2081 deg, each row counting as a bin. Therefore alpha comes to 462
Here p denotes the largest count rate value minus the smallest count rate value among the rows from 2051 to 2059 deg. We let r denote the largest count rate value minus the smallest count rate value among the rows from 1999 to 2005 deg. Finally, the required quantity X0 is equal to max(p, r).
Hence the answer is 2.6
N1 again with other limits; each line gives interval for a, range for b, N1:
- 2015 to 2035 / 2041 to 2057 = -0.04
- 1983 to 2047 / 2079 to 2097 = 0.06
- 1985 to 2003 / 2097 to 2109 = 0.07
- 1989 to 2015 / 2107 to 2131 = 0.06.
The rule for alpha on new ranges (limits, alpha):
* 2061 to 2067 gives 481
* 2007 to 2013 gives 521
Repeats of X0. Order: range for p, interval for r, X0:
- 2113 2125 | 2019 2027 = 1.8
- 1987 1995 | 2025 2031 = 5.2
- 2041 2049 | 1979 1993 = 1.6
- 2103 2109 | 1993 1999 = 2.3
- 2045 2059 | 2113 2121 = 3.5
